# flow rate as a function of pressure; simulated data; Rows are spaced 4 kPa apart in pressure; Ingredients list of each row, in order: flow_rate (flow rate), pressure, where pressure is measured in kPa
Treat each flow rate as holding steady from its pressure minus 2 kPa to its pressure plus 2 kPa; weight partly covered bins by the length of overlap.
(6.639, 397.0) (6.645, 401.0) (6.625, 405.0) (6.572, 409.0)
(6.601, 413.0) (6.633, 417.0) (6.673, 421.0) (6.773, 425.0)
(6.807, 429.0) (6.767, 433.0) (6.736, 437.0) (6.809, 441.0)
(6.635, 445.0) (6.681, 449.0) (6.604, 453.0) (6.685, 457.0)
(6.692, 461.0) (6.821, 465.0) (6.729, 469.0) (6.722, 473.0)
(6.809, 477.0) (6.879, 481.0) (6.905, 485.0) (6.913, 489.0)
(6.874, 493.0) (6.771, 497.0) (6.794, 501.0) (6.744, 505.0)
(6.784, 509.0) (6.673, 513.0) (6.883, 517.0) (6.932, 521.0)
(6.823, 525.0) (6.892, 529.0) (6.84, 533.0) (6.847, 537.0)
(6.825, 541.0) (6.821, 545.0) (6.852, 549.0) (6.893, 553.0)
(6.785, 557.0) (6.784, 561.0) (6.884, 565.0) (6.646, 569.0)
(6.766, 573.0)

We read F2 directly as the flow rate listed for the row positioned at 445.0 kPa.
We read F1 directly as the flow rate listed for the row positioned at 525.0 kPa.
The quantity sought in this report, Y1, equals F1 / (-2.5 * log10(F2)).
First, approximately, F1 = 6.823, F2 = 6.635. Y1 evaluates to -3.32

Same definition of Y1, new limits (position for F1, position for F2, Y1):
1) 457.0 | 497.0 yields -3.22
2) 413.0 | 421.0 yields -3.20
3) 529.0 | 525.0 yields -3.31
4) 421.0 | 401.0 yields -3.25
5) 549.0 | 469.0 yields -3.31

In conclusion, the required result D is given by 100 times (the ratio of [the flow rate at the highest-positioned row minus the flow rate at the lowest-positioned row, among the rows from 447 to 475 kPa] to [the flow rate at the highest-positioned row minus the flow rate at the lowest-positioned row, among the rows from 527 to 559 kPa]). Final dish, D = -38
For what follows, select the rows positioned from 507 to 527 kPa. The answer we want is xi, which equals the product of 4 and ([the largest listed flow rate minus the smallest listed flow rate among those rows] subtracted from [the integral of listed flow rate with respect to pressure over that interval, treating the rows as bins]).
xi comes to 544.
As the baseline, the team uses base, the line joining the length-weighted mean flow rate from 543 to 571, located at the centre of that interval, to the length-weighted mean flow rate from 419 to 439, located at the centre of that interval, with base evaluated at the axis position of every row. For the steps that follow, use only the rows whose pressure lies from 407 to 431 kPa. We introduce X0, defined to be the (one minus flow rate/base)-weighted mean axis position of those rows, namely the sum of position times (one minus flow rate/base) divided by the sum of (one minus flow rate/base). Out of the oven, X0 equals 411.1 kPa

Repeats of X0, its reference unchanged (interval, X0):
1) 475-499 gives 485.9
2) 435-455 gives 450.0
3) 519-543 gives 527.9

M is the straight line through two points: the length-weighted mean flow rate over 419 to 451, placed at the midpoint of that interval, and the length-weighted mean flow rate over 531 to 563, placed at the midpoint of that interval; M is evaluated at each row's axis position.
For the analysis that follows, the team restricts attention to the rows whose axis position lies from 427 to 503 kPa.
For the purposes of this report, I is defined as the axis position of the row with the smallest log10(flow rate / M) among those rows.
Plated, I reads 453.0 kPa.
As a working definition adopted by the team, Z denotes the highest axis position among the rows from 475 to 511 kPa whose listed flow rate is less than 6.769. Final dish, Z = 505.0 kPa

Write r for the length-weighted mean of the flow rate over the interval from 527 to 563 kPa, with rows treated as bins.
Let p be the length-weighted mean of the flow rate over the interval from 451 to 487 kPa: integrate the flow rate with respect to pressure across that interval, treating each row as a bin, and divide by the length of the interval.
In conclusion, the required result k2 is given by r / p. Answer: 1.01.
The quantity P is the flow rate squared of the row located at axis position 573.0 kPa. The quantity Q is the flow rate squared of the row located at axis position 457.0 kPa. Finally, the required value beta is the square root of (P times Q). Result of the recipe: 45.2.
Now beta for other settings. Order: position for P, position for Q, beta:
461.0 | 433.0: 45.3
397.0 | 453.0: 43.8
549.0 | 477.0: 46.7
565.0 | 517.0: 47.4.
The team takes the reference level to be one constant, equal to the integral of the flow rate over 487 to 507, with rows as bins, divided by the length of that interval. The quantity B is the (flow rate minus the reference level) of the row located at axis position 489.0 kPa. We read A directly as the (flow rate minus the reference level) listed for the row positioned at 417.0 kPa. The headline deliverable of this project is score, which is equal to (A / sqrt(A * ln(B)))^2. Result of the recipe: 0.079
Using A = -0.19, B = 0.094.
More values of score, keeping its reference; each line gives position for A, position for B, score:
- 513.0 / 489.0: 0.062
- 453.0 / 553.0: 0.083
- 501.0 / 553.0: 0.010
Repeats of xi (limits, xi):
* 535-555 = 548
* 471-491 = 547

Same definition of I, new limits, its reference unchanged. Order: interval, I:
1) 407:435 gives 409.0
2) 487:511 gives 505.0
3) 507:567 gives 513.0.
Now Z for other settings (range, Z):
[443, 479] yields 473.0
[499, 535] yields 513.0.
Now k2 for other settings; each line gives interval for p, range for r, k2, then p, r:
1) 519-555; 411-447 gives 0.98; 6.86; 6.71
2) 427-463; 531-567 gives 1.02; 6.71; 6.84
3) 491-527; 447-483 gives 0.99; 6.81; 6.74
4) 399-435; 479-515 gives 1.02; 6.68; 6.82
